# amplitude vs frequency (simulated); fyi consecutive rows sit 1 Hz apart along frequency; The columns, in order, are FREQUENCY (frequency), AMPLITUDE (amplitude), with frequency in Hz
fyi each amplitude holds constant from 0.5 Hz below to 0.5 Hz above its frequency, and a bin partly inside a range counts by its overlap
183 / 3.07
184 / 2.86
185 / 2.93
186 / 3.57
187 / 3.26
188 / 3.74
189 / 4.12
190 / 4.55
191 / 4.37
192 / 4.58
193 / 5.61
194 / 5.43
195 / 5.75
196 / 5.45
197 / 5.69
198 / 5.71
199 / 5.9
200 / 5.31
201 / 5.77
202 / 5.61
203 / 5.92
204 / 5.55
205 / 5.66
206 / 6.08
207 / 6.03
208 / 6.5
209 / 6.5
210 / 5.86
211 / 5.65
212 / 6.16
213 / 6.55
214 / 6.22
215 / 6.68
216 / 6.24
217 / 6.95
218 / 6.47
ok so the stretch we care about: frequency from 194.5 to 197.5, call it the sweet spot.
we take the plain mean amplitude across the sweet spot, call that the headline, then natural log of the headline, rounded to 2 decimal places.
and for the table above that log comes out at 1.73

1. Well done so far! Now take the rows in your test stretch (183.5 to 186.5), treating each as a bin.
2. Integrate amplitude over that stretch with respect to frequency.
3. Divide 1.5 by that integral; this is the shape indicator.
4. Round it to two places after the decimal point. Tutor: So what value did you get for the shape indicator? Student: 0.16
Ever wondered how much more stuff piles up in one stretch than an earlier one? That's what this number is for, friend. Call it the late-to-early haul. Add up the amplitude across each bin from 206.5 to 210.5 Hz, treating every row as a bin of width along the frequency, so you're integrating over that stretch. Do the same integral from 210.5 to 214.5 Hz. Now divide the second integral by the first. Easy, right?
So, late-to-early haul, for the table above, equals 0.99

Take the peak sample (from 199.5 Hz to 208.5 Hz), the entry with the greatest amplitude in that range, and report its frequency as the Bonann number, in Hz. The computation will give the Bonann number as 208 Hz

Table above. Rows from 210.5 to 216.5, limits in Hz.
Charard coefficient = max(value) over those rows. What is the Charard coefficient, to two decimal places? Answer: 6.68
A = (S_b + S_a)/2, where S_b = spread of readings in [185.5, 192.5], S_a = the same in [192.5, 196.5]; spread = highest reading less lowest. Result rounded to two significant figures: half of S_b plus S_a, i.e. 0.82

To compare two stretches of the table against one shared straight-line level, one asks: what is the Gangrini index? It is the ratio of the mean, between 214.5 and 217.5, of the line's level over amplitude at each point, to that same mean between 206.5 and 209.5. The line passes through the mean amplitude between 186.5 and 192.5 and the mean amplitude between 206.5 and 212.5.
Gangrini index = 1.09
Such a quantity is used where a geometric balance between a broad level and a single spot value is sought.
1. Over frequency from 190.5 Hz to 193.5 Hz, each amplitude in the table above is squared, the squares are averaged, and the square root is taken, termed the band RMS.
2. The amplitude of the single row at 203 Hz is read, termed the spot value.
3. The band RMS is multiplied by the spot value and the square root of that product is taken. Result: 5.38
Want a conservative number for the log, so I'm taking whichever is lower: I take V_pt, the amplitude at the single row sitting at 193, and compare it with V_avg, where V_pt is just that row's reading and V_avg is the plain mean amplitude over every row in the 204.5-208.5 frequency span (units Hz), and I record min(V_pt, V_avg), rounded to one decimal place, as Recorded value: 5.6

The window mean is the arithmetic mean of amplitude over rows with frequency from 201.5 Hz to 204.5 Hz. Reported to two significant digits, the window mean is 5.7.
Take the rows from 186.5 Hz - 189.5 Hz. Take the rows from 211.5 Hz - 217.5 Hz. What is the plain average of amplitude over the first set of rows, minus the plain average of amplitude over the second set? -2.8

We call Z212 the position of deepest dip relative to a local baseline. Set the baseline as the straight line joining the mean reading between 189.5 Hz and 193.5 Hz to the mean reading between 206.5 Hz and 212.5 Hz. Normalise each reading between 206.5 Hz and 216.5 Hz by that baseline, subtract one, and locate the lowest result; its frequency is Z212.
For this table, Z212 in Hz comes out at 211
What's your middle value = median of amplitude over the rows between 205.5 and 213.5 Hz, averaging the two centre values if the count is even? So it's 6.12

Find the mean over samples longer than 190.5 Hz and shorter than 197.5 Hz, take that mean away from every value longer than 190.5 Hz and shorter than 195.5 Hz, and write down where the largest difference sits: 195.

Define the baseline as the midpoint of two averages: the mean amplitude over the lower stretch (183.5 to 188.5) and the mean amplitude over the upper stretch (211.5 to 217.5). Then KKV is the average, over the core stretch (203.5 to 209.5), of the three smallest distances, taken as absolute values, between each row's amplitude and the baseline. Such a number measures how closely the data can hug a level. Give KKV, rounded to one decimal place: 0.9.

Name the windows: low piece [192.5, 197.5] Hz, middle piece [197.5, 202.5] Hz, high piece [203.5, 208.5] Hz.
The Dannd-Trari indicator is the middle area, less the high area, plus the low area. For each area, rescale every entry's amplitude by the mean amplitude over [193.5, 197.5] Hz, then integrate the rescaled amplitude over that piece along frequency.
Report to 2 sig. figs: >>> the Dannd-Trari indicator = 4.7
